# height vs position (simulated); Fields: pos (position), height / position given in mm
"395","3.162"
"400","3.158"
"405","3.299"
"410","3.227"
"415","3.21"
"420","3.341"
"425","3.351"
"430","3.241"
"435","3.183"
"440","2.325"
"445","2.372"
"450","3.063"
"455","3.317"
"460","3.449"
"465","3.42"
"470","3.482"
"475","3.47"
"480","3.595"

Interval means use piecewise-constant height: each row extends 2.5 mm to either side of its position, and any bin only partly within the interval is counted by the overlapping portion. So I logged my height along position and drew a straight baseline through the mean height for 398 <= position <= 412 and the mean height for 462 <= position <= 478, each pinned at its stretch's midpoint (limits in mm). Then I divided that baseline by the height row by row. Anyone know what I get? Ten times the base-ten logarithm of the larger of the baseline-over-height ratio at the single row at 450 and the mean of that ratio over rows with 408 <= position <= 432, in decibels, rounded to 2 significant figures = 0.44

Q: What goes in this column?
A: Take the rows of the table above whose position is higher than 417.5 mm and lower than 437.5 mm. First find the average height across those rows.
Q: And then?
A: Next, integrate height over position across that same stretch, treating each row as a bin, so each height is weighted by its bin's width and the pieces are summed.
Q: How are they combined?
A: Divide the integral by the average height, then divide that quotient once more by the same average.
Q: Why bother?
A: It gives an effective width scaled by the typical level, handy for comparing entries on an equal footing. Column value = 6.1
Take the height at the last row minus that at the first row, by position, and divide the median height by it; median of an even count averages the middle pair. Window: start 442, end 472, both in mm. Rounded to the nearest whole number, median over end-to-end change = 3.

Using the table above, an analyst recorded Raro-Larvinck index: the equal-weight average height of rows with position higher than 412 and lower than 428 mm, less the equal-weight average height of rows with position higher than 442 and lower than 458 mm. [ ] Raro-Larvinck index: 0.38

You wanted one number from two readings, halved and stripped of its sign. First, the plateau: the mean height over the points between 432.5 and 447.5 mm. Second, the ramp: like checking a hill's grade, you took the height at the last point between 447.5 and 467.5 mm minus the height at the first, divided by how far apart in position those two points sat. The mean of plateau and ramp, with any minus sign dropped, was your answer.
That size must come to 1.33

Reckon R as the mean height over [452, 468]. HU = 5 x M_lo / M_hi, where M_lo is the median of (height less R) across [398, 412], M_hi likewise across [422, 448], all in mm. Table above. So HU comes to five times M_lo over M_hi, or 4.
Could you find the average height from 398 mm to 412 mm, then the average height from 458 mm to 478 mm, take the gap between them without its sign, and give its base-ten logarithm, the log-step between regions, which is -0.64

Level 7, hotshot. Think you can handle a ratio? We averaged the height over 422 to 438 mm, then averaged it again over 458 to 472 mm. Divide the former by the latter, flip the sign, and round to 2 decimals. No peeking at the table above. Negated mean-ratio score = -0.94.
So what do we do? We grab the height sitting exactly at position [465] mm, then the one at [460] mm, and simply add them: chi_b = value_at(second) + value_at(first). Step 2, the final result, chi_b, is 6.87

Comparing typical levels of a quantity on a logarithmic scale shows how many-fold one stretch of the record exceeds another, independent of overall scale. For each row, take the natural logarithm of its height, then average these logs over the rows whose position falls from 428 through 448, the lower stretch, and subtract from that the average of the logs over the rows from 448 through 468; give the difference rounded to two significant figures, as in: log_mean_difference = -0.19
